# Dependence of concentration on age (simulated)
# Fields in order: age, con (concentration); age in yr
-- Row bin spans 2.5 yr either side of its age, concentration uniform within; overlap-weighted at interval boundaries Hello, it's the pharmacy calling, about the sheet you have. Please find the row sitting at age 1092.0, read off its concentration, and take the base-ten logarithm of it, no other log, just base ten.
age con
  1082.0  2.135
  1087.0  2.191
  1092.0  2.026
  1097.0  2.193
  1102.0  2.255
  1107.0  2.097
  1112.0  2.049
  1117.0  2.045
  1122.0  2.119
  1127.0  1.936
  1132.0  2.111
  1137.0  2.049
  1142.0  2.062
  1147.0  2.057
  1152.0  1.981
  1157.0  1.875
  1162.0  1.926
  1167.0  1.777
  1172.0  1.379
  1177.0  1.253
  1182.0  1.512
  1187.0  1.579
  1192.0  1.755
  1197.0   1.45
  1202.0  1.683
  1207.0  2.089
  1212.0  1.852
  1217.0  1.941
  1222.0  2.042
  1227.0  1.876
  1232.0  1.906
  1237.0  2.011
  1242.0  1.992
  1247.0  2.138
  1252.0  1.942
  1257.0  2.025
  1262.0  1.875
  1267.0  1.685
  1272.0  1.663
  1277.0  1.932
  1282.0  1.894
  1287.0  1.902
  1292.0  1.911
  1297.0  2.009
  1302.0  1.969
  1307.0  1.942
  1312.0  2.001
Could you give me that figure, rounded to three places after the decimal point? 0.307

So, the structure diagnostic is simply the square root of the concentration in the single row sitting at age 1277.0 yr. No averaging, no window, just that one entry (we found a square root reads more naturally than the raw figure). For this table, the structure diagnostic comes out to 1.39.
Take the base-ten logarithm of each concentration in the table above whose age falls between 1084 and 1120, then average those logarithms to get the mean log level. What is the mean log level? 0.33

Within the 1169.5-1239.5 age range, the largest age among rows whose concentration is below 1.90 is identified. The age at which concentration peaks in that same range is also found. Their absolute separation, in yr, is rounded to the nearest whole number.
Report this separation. 20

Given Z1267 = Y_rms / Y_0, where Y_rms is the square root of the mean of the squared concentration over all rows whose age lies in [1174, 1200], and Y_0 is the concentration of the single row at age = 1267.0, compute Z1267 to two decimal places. 0.90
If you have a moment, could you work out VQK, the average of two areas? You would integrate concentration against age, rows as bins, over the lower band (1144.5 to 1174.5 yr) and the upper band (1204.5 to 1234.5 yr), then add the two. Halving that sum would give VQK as 57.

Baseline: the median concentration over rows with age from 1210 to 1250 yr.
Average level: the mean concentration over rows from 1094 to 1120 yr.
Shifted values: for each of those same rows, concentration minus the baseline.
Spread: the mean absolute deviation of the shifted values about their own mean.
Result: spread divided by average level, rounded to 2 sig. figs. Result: 0.036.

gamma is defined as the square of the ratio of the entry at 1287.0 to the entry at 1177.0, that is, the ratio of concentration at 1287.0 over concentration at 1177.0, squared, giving 2.30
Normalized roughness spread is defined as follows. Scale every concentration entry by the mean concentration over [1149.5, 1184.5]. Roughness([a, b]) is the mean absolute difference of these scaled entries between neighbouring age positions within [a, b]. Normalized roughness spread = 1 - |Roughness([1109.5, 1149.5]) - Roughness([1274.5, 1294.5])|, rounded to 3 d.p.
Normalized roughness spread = 0.967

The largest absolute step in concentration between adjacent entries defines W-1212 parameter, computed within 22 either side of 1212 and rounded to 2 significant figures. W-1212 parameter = 0.41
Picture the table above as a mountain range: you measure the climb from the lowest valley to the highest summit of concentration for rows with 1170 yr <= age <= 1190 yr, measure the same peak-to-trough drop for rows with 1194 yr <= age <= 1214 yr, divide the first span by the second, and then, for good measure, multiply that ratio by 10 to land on 5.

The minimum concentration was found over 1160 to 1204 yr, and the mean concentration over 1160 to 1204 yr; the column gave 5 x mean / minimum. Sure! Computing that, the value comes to 6.3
